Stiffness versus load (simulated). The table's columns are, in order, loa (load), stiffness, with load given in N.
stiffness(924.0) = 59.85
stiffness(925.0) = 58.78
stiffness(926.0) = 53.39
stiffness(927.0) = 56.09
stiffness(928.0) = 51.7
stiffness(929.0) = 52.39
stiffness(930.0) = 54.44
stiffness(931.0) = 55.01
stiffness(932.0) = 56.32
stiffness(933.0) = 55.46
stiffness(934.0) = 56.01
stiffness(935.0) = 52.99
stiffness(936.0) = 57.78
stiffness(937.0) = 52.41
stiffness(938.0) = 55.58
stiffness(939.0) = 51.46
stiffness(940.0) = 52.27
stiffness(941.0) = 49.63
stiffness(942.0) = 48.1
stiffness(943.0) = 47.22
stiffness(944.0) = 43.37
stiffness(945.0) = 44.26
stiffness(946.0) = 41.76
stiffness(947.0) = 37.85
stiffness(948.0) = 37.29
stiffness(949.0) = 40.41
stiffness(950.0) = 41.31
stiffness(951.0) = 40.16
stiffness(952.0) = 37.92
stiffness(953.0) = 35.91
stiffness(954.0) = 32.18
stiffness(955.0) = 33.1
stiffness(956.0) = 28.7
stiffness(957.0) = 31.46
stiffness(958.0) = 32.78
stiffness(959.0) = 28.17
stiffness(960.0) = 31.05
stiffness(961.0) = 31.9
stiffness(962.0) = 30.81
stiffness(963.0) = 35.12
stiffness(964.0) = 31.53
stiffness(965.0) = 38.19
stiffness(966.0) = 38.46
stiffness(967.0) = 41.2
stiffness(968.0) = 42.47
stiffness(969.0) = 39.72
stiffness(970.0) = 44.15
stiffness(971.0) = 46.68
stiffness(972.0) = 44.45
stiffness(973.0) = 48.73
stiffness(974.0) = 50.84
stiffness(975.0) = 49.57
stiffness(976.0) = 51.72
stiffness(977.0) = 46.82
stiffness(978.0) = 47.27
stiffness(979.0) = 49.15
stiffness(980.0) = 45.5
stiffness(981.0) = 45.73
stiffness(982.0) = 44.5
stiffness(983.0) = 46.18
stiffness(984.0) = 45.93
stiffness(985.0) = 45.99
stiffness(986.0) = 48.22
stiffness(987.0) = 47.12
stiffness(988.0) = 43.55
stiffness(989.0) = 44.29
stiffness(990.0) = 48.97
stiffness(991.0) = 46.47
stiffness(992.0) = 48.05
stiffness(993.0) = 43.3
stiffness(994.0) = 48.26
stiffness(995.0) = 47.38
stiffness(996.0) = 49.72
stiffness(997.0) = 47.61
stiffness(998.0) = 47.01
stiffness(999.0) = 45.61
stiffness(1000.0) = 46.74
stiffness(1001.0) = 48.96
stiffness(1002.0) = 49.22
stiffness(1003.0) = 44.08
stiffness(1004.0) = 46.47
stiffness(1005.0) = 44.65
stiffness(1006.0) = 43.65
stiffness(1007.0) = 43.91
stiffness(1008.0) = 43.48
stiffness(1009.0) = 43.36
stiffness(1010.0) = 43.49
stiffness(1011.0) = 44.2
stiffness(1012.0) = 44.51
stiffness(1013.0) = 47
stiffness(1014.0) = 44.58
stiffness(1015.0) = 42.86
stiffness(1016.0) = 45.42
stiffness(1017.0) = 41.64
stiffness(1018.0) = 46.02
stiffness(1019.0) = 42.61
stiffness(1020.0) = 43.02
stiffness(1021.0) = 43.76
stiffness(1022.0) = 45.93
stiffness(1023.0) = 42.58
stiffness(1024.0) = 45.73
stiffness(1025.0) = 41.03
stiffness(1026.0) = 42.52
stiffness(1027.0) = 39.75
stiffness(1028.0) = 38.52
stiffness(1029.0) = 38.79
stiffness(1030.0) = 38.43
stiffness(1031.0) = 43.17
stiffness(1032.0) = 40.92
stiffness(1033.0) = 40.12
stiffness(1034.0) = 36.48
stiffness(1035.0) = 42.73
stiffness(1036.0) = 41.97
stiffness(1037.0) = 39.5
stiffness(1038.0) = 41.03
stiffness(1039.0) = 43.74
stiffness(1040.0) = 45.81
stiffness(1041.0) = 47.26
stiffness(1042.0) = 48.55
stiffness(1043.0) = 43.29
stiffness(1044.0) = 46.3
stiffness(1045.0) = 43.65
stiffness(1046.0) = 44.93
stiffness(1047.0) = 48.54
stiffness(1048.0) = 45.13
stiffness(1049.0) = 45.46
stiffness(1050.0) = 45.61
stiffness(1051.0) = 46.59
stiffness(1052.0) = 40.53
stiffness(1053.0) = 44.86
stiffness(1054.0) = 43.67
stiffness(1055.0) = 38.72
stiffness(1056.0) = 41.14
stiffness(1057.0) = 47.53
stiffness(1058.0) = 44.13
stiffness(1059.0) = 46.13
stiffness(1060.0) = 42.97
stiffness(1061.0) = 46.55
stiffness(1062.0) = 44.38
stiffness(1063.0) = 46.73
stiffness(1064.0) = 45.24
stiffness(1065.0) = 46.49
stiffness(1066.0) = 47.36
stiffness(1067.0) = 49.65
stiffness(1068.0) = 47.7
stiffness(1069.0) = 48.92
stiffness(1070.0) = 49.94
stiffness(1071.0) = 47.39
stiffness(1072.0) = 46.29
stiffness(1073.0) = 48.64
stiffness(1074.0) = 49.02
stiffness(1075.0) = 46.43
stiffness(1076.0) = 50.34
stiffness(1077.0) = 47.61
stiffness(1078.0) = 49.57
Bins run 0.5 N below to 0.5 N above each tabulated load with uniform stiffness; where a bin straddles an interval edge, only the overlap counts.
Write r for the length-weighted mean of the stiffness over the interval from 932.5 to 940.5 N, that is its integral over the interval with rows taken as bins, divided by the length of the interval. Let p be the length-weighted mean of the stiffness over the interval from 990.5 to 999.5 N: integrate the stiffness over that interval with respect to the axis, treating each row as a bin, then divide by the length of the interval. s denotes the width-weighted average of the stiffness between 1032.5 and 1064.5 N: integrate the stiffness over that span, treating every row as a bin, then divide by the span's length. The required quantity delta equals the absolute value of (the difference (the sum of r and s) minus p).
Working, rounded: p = 47.0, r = 54.2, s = 44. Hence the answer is 51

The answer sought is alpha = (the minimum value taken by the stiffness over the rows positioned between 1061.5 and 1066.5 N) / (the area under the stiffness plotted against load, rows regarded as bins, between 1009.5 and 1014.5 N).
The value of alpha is 0.198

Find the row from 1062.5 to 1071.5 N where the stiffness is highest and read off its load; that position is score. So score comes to 1070.0 N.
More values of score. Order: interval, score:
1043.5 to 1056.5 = 1047.0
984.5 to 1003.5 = 996.0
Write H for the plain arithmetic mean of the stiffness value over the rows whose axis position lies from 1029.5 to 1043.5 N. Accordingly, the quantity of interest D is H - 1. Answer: 41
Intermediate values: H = 42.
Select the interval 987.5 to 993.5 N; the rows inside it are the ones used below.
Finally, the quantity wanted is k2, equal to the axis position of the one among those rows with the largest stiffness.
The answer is 990.0 N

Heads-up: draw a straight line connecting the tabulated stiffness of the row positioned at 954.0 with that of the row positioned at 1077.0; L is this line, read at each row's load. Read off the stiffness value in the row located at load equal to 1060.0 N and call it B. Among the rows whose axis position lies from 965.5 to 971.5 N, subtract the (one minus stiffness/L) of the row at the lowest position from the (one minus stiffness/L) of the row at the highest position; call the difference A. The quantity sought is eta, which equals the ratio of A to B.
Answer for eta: -0.005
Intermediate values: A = -0.22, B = 42.97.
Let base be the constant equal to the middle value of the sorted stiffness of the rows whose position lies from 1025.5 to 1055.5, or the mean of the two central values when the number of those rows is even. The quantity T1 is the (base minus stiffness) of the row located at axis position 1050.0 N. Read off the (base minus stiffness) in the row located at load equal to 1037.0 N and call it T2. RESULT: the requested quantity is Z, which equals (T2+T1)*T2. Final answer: 5.0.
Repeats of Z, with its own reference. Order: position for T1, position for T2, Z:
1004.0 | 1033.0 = -0.4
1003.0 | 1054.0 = 0.6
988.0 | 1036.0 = 1.2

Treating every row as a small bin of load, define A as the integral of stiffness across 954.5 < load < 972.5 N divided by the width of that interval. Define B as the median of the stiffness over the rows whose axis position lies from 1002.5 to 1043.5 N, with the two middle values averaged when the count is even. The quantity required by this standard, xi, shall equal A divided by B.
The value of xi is 0.83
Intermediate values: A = 36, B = 43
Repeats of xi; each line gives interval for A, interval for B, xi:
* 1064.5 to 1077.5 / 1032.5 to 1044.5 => 1.12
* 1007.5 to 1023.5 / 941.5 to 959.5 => 1.16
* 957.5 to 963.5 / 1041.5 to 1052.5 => 0.70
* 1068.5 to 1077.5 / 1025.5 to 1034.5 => 1.21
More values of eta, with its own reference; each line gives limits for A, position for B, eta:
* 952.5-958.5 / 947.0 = 0.003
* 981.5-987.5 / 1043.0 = -0.001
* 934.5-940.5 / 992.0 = 0.001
